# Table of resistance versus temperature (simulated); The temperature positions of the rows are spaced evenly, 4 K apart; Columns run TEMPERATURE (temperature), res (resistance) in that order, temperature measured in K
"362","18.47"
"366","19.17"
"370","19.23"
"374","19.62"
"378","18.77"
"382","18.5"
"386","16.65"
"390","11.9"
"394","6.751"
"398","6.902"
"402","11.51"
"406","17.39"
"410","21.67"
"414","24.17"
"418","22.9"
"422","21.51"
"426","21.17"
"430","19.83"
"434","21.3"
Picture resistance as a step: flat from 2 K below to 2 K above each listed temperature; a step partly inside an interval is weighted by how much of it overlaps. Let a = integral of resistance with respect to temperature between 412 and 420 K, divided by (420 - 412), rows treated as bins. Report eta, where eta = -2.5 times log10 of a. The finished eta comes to -3.4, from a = 23.5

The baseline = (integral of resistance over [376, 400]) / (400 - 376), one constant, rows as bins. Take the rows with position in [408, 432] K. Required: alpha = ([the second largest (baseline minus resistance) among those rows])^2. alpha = 63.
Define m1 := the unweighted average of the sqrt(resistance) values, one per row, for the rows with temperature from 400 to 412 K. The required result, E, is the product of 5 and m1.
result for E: 20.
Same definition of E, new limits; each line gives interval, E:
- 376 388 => 21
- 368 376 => 22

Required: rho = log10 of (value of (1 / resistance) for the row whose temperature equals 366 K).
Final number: -1.28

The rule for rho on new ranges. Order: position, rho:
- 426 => -1.33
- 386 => -1.22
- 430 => -1.30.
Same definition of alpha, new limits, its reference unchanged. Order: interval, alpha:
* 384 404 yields 40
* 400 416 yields 17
